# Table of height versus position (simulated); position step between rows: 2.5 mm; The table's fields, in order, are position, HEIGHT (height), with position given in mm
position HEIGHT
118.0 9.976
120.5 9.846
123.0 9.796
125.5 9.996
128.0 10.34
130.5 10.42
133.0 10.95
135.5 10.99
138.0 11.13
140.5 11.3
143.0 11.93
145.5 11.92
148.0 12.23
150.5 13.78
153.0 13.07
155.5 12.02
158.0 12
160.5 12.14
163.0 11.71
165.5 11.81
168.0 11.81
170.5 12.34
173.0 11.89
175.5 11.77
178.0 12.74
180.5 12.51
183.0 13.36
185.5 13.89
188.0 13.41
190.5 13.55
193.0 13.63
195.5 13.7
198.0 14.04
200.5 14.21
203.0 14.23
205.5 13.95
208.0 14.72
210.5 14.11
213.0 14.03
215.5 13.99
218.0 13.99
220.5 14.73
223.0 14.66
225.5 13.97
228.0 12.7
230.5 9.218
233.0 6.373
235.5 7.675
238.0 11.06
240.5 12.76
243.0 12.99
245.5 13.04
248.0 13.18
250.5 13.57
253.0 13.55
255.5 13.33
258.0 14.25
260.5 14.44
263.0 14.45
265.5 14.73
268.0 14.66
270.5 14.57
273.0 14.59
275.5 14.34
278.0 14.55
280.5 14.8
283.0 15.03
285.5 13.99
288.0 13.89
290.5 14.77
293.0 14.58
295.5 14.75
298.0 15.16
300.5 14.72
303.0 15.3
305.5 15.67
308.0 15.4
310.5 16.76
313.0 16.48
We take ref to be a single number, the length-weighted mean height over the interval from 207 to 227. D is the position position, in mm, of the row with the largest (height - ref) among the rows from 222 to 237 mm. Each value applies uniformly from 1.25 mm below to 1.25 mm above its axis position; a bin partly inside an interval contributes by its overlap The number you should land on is 223.0 mm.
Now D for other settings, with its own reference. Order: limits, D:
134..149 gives 148.0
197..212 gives 208.0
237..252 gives 250.5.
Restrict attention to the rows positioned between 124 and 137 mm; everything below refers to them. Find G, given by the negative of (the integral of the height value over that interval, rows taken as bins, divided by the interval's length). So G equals -10.5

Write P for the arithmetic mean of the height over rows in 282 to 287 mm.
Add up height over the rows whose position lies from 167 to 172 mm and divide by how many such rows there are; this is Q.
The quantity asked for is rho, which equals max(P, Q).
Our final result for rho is 14.5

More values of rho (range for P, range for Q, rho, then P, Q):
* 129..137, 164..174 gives 12.0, 10.8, 12.0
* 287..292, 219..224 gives 14.7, 14.3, 14.7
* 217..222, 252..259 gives 14.4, 14.4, 13.7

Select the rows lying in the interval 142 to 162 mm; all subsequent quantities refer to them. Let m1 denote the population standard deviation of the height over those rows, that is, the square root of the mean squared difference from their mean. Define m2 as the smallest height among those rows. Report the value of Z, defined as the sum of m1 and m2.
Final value 12.6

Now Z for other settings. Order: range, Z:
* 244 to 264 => 13.6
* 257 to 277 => 14.4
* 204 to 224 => 14.3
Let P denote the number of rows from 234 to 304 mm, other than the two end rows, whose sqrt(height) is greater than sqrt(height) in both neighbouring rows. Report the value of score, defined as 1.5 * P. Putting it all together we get 9.0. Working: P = 6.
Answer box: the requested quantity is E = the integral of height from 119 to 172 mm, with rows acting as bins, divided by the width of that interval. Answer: 11.5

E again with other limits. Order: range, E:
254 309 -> 14.6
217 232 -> 13.1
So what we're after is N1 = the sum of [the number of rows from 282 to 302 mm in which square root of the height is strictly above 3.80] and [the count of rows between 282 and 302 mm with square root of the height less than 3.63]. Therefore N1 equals 6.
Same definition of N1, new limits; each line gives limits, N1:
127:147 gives 8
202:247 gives 11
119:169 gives 19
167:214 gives 7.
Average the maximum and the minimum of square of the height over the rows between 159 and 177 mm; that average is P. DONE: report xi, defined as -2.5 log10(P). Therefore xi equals -5.40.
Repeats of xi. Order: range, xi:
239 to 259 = -5.66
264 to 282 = -5.82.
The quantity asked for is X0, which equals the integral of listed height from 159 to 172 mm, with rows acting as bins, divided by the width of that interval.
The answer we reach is 12.0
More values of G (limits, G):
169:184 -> -12.4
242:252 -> -13.2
